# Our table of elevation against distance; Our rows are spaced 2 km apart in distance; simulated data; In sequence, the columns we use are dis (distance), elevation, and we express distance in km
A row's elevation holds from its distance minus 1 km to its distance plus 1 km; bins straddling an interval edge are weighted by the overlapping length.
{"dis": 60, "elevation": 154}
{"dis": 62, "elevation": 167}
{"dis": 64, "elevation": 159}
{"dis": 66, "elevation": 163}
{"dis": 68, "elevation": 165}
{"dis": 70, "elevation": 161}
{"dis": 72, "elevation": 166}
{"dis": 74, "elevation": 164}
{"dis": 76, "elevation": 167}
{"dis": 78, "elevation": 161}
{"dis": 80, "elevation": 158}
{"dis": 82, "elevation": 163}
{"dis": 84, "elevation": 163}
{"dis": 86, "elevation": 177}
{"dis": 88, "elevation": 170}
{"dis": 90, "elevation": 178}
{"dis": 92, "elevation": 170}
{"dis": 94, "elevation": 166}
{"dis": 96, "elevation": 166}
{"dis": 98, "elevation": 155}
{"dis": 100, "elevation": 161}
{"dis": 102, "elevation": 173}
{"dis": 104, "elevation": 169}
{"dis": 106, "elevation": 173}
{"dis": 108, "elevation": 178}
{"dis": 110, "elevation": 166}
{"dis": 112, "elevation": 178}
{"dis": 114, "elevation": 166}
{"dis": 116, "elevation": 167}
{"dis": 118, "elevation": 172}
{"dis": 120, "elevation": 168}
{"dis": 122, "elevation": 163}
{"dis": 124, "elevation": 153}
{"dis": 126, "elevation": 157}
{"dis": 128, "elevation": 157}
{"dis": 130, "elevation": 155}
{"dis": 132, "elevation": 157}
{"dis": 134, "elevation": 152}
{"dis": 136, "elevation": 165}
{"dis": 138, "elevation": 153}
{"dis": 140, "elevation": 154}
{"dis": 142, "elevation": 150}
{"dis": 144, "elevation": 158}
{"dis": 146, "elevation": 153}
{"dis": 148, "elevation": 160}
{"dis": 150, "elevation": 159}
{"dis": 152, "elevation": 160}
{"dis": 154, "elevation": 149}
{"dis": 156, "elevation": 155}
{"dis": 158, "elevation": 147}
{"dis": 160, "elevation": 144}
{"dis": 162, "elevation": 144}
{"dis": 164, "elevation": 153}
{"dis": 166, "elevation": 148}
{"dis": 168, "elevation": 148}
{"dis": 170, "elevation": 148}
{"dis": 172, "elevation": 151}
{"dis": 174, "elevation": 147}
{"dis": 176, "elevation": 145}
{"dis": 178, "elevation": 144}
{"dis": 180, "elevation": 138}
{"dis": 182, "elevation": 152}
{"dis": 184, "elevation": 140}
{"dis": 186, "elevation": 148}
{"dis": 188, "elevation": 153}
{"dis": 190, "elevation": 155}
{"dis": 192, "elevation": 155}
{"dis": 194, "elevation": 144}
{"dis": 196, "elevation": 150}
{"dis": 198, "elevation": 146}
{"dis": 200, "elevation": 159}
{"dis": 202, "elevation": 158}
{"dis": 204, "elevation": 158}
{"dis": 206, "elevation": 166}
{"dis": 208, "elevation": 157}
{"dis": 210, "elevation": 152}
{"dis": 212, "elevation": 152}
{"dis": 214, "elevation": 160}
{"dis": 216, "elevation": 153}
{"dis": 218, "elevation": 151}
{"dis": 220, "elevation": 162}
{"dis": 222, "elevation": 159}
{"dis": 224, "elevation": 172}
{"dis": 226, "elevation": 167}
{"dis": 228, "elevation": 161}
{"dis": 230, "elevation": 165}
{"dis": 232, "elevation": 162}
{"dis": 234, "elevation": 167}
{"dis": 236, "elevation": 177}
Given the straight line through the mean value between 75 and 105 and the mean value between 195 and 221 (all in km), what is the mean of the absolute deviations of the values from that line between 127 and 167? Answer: 7.9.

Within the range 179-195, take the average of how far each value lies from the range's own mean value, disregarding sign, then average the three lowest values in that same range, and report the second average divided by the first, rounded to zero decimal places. 25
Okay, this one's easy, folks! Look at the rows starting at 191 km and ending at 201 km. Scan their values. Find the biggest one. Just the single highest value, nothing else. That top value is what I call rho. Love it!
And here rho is 159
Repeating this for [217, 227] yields 172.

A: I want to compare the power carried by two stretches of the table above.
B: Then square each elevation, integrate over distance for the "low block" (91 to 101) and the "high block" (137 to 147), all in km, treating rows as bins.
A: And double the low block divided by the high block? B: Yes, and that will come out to 2.27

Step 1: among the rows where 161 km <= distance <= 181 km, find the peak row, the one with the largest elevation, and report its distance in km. 164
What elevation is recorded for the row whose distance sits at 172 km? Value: 151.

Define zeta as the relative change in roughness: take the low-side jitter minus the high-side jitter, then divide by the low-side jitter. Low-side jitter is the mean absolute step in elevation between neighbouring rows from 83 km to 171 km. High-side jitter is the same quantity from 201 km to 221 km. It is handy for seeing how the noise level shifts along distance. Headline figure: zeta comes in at 0.048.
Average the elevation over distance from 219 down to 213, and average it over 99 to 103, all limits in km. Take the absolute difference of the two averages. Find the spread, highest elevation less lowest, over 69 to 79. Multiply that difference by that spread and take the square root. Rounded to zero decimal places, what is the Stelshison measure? 9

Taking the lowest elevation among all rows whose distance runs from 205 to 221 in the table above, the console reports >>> 151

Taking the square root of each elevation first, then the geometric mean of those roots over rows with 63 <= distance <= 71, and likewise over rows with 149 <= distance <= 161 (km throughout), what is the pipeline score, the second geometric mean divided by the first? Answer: 0.969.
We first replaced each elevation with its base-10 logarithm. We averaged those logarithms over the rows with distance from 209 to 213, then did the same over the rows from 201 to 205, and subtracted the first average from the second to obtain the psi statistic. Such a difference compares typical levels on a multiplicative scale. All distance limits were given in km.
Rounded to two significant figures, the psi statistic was 0.017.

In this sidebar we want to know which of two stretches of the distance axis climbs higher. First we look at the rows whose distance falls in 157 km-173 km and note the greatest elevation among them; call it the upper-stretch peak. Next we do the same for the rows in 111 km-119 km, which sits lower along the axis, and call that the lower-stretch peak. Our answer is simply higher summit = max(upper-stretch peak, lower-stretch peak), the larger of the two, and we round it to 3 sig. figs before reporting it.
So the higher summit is 178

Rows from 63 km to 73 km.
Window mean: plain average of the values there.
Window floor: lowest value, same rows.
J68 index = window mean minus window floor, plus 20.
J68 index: 23.8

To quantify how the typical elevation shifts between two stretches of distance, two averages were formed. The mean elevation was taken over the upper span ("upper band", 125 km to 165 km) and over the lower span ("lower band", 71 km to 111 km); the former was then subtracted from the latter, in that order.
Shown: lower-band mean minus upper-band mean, 13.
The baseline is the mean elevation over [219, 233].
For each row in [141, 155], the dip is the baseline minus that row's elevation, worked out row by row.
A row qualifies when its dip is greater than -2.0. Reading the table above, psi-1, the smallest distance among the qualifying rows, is 142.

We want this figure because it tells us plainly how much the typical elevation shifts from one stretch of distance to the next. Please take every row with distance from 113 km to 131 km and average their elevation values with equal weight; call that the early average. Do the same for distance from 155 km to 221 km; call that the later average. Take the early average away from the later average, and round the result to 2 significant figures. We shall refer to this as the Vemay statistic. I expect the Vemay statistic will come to -11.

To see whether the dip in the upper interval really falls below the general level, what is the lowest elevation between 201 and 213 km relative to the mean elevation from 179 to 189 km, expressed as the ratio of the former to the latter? 1.04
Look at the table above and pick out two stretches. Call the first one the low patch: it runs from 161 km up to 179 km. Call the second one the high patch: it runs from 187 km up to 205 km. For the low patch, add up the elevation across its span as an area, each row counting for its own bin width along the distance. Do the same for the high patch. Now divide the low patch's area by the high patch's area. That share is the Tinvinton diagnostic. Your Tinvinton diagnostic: 0.96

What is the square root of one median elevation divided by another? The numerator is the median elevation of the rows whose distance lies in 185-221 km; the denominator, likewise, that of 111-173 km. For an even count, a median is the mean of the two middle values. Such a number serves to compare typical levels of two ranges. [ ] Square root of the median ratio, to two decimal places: 1.00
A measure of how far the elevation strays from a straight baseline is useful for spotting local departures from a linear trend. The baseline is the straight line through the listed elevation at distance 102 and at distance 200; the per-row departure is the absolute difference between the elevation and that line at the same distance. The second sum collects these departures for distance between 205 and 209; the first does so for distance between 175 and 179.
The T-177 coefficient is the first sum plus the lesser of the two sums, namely 44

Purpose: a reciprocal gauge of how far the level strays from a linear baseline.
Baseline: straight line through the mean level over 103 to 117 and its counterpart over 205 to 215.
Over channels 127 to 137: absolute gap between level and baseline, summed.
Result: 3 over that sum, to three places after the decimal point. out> 0.056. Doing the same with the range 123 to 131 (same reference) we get 0.057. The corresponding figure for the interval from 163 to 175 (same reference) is 0.036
